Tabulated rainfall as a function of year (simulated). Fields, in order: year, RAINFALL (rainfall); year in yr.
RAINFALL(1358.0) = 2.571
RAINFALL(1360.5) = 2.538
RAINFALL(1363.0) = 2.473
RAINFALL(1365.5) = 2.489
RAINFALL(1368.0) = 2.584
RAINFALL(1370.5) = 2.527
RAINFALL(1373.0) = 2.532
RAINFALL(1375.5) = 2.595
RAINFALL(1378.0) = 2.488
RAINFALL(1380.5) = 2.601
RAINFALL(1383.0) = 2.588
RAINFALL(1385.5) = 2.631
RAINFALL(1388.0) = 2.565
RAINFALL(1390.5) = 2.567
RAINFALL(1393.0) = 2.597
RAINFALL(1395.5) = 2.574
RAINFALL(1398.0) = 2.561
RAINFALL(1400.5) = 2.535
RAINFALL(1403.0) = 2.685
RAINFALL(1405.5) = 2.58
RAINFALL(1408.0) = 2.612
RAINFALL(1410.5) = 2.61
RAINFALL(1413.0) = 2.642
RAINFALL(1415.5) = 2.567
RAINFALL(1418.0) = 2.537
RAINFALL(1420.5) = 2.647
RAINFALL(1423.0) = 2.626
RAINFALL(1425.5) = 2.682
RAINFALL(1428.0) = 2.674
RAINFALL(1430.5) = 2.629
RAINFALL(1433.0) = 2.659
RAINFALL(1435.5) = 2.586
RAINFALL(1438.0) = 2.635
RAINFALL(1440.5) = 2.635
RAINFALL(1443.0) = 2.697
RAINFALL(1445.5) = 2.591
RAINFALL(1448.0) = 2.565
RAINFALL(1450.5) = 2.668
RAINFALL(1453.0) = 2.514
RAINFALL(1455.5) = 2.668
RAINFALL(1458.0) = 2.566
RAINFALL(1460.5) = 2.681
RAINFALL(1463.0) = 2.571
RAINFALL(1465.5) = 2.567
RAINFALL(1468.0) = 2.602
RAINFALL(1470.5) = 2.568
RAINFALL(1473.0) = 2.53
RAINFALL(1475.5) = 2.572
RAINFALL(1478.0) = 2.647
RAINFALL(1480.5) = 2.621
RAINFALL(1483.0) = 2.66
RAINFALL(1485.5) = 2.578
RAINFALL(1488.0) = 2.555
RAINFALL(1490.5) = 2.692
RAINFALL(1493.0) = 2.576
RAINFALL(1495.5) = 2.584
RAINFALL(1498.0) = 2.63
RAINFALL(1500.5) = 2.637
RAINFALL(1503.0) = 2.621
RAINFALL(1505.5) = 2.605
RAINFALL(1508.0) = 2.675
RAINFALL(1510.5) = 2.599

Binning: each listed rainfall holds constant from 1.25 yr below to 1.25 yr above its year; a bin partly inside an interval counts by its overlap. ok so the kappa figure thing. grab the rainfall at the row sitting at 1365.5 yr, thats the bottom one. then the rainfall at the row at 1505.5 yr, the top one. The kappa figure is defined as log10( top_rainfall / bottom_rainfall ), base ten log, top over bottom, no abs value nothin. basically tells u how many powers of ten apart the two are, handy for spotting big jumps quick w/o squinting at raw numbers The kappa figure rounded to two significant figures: 0.020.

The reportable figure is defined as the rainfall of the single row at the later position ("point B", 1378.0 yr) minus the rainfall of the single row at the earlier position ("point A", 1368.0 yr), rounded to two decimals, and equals -0.10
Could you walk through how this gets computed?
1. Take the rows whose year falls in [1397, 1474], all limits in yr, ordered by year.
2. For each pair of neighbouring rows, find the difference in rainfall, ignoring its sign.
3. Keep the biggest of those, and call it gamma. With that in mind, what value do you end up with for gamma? 0.154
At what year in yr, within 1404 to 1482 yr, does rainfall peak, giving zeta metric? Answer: 1443.0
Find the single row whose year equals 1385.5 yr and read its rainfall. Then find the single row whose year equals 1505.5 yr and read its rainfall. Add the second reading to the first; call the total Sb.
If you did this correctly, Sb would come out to 5.24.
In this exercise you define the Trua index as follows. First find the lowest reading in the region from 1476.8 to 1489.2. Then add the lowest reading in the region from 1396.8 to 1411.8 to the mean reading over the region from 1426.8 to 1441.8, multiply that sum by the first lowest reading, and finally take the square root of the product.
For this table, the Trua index 3.63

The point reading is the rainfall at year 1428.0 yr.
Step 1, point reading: 2.674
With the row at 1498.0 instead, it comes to 2.63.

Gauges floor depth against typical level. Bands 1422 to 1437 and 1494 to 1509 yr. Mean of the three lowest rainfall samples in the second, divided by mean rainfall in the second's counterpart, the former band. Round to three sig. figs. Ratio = 0.985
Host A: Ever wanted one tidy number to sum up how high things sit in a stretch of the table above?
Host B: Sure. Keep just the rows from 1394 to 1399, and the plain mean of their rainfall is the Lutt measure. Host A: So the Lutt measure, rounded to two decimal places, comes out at 2.57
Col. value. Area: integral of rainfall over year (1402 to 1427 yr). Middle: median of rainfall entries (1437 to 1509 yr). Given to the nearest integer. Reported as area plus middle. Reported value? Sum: 68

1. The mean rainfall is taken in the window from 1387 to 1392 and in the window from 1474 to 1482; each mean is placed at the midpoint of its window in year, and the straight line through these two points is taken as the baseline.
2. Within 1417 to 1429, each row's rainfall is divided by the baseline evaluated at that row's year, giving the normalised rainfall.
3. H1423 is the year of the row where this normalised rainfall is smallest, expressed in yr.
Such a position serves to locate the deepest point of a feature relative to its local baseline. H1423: 1418.0 yr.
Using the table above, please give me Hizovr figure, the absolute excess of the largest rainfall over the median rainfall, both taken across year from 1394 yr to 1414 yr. 0.090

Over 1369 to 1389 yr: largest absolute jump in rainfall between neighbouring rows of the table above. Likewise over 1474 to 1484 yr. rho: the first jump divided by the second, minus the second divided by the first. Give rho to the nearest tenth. 0.8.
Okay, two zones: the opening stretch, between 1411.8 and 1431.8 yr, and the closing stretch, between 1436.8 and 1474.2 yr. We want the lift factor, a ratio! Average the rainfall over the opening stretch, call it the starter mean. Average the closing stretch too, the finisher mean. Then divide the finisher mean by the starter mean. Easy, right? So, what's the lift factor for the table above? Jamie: 0.99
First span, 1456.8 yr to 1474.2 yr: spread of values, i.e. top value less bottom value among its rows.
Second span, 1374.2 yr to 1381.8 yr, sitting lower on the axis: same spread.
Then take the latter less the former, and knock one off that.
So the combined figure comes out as -1.04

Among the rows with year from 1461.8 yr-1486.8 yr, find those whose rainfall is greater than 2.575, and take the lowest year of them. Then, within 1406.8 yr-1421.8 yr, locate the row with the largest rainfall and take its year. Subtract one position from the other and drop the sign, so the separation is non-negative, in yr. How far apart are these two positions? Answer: 47.5 yr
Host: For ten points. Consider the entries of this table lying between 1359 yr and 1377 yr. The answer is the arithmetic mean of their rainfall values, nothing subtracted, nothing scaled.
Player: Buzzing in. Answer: 2.53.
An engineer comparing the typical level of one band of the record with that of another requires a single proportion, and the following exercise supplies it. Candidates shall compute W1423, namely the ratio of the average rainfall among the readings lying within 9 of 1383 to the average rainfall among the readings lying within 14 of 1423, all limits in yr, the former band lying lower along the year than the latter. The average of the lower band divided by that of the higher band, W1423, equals 0.98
